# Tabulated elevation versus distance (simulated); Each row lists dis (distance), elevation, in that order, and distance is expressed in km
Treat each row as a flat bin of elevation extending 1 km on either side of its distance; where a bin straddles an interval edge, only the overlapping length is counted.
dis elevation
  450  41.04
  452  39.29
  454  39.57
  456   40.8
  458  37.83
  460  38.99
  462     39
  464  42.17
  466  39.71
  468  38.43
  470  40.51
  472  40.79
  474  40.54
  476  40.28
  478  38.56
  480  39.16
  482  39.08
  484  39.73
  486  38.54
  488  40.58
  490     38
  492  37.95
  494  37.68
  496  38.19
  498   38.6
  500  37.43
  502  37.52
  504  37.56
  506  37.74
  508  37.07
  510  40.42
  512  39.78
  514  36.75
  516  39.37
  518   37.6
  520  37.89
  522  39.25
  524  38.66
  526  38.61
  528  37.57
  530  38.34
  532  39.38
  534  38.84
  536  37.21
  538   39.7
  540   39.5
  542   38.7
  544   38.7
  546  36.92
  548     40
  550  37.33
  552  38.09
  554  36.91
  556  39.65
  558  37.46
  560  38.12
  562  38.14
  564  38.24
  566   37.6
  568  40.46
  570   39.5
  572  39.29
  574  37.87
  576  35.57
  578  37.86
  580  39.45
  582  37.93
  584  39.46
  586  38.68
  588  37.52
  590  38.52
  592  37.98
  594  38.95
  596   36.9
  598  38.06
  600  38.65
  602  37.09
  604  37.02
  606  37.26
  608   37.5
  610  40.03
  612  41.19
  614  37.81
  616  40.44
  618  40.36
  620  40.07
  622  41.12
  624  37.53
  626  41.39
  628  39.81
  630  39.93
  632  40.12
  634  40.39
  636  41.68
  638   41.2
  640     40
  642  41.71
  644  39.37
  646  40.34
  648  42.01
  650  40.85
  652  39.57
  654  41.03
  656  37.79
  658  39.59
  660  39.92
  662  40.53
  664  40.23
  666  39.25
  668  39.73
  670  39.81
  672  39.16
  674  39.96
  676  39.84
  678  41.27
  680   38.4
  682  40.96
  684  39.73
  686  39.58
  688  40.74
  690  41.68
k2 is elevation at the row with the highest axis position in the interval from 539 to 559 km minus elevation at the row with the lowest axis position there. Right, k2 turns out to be -2.0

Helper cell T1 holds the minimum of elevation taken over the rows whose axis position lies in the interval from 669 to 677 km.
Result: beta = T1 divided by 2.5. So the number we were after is 15.7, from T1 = 39.16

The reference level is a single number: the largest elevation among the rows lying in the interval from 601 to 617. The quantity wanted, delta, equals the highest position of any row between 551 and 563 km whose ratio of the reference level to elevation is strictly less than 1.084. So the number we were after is 562 km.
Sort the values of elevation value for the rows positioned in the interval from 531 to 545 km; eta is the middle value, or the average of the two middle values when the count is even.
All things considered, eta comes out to 38.8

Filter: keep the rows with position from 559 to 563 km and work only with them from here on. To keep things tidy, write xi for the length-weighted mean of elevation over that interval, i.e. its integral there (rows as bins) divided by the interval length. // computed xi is 38.1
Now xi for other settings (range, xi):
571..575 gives 38.6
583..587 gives 39.1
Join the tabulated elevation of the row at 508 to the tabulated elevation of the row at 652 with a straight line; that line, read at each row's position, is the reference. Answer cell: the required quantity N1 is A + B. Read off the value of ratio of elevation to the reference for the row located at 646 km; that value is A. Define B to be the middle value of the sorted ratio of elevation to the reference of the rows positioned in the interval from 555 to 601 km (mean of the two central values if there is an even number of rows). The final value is 2.02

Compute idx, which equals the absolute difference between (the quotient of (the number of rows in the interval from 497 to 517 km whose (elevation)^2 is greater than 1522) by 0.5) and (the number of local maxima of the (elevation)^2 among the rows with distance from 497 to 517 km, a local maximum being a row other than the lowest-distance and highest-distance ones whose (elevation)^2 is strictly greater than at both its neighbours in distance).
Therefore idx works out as 4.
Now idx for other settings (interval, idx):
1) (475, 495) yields 7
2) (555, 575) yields 6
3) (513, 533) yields 4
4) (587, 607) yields 3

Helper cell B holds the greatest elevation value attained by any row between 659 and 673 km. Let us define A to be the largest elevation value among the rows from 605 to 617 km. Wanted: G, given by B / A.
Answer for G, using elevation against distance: 0.984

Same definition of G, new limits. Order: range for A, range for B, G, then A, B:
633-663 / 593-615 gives 0.980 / 42.01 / 41.19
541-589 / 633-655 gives 1.038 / 40.46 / 42.01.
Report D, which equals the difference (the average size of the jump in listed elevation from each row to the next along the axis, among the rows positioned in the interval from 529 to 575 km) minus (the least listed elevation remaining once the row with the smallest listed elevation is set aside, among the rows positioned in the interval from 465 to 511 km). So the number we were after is -36.2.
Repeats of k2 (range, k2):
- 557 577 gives -1.9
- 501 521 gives 0.4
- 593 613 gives 2.2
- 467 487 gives 0.1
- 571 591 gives -0.8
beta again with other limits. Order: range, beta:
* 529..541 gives 14.9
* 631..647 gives 15.7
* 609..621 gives 15.1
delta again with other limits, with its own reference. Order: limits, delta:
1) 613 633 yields 632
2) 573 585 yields 584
